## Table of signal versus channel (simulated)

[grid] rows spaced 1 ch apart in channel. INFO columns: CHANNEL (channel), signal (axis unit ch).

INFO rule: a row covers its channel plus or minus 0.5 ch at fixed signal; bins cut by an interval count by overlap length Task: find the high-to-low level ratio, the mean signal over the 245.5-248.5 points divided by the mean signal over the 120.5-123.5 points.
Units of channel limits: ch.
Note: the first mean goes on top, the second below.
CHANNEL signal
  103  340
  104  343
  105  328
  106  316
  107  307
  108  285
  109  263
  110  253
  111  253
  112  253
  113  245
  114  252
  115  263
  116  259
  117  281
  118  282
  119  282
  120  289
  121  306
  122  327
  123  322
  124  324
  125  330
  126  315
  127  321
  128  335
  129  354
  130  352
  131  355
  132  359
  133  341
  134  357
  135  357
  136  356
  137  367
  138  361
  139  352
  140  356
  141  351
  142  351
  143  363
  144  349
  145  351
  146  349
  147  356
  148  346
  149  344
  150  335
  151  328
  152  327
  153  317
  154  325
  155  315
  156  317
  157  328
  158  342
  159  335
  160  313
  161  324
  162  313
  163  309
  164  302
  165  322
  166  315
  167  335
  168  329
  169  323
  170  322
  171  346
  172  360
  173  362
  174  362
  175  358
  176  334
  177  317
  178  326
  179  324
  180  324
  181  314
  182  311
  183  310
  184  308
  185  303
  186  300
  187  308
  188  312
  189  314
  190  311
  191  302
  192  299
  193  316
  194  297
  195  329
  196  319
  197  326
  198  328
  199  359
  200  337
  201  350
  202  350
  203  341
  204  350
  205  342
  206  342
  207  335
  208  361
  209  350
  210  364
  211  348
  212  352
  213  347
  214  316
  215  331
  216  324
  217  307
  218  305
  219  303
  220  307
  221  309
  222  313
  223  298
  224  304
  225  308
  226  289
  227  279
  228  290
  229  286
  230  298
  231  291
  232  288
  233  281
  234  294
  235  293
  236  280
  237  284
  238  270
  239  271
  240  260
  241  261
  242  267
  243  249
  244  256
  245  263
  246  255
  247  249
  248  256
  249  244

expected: 0.80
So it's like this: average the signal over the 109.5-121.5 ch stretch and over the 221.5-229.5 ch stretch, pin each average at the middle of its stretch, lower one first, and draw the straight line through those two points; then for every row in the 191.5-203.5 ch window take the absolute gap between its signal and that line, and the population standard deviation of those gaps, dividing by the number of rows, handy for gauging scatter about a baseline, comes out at 18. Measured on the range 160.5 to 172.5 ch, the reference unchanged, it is 15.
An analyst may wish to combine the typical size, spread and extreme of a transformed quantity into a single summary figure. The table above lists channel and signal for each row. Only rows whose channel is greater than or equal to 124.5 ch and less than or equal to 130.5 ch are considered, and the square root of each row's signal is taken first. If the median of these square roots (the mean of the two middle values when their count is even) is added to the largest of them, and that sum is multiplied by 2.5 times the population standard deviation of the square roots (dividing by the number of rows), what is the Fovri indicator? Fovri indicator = 37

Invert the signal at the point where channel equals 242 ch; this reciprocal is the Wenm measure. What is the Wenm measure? 0.0037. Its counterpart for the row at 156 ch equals 0.0032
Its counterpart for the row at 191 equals 0.0033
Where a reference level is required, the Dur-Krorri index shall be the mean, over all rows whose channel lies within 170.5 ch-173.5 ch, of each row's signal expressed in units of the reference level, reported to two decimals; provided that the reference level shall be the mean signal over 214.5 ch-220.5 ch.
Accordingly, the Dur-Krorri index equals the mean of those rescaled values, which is 1.14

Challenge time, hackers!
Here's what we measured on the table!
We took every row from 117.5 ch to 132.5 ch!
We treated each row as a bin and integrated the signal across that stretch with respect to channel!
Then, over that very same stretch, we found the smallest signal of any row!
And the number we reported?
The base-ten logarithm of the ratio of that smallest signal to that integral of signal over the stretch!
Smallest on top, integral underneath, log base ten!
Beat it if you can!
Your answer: -1.24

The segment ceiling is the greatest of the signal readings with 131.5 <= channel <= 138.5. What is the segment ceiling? 367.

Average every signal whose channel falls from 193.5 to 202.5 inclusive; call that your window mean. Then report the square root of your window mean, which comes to 18.2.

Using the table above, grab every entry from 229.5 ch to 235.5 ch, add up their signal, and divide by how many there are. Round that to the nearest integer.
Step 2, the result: 291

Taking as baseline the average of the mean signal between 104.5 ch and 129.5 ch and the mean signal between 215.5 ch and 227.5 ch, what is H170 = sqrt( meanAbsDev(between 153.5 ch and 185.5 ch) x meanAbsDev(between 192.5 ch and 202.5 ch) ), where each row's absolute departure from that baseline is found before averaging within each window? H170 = 30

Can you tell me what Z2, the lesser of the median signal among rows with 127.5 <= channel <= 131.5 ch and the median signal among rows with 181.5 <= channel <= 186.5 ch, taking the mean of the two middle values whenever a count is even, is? 308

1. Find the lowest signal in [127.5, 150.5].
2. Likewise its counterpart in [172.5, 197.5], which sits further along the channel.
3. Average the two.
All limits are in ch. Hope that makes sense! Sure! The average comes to 316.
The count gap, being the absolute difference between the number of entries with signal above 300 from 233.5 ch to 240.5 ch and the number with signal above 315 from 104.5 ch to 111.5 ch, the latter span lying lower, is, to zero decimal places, 2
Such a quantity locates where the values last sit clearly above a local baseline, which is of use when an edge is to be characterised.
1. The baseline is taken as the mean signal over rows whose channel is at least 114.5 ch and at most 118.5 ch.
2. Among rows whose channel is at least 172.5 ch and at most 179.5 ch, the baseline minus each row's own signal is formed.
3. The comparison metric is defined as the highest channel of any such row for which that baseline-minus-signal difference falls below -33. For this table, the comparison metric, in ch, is 179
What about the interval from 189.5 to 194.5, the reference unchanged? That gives 193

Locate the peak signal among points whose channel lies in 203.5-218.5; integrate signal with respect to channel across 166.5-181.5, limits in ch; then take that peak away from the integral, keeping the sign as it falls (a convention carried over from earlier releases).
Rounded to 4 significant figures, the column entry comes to 4672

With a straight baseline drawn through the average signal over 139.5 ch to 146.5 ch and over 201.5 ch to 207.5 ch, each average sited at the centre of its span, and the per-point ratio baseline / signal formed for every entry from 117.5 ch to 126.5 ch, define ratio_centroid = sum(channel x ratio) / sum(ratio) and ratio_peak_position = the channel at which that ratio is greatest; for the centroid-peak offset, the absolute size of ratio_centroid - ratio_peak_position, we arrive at 3.9 ch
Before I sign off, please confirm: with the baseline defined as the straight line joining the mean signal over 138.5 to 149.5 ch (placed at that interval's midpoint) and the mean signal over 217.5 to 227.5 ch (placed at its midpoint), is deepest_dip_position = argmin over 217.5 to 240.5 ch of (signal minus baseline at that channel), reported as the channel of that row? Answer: 240 ch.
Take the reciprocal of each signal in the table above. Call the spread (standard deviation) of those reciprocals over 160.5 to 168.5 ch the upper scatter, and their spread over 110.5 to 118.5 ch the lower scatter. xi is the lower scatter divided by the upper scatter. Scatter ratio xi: 1.82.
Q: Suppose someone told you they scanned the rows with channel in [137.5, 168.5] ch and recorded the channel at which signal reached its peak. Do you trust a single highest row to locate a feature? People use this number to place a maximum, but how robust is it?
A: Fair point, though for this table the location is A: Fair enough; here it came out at 143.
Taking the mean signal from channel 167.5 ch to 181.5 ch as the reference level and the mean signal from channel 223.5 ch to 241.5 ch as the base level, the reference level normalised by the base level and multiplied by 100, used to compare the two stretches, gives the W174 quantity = 118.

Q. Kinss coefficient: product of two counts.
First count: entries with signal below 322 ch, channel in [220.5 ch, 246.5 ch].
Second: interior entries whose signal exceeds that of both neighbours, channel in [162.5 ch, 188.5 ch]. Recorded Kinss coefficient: 78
